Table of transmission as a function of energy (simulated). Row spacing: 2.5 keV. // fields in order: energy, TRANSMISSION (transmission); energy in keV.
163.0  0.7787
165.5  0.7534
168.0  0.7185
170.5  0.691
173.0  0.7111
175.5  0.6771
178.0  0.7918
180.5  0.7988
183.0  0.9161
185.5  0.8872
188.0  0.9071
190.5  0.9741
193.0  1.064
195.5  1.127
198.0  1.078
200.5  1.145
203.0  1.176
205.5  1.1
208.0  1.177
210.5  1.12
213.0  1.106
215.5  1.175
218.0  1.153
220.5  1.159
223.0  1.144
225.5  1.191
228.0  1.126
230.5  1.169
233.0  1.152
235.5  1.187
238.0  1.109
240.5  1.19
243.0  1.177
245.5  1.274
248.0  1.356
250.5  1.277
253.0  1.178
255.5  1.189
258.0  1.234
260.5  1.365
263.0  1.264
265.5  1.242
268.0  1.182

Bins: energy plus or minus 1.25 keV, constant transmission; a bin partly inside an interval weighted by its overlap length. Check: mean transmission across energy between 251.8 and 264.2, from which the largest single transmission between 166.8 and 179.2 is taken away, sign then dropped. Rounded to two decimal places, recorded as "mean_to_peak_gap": 0.45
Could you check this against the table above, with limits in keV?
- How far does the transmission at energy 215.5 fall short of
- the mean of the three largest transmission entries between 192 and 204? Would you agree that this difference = -0.03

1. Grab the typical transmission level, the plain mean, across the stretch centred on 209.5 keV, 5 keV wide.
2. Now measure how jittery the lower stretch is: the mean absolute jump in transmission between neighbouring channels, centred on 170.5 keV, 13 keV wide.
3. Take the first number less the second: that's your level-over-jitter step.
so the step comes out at 1.12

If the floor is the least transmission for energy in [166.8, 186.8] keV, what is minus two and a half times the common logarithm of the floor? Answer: 0.42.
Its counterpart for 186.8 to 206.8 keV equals 0.11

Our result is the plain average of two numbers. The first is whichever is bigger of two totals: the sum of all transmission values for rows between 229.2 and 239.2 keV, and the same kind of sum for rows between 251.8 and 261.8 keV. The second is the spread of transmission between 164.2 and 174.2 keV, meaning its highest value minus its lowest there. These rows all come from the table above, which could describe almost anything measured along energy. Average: 2.51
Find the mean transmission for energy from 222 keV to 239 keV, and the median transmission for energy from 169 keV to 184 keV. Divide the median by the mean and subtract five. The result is -4.35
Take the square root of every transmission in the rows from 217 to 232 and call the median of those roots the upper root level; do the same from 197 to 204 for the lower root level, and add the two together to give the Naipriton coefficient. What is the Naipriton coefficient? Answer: 2.15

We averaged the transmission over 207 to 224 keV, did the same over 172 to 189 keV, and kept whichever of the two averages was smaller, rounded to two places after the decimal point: 0.81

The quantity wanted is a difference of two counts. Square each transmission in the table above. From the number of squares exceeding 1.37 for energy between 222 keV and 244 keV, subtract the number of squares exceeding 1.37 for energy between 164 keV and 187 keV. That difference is 4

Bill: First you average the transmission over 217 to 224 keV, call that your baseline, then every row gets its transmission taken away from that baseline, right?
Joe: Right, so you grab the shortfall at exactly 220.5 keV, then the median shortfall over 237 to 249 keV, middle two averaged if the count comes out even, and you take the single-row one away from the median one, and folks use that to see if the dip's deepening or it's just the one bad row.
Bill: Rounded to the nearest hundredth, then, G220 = -0.03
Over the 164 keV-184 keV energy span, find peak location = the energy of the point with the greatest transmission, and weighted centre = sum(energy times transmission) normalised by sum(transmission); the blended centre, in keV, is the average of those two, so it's 178.8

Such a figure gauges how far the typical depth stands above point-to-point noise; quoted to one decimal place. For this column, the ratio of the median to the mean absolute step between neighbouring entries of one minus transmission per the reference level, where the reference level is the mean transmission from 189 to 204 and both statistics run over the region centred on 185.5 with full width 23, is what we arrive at 2.9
